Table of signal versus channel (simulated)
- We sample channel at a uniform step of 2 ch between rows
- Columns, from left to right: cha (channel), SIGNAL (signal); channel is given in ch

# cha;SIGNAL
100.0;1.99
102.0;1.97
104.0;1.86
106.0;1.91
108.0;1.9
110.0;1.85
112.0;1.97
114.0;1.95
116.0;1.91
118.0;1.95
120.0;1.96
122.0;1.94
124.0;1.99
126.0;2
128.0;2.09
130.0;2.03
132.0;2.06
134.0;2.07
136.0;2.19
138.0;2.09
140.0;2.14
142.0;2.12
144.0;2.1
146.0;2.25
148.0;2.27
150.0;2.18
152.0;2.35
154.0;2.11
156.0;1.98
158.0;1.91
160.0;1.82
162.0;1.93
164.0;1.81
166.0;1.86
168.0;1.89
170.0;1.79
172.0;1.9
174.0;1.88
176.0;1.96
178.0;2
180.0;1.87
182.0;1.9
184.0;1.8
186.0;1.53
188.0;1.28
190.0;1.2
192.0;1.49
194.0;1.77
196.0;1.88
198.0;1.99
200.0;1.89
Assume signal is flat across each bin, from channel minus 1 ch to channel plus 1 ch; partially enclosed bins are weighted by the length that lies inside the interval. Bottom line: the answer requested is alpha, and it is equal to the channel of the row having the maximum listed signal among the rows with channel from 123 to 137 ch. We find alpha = 136.0 ch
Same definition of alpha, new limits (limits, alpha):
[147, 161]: 152.0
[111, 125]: 124.0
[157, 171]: 162.0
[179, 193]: 182.0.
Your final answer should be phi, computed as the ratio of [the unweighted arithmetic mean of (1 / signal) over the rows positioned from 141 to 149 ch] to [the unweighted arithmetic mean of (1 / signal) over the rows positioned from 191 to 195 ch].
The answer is 0.74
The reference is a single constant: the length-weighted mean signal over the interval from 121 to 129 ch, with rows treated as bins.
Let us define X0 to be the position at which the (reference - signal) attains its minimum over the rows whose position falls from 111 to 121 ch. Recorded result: 112.0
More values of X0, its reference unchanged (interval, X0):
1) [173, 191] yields 178.0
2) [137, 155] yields 152.0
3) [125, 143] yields 136.0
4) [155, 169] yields 156.0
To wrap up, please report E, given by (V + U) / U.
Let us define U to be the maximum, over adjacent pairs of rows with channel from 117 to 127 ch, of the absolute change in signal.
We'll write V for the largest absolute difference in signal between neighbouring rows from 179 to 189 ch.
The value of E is 6.4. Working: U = 0.05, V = 0.27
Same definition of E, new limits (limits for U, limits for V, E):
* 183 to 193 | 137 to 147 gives 1.5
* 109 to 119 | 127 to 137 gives 2.0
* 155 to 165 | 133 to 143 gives 2.0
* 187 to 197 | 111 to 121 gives 1.1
